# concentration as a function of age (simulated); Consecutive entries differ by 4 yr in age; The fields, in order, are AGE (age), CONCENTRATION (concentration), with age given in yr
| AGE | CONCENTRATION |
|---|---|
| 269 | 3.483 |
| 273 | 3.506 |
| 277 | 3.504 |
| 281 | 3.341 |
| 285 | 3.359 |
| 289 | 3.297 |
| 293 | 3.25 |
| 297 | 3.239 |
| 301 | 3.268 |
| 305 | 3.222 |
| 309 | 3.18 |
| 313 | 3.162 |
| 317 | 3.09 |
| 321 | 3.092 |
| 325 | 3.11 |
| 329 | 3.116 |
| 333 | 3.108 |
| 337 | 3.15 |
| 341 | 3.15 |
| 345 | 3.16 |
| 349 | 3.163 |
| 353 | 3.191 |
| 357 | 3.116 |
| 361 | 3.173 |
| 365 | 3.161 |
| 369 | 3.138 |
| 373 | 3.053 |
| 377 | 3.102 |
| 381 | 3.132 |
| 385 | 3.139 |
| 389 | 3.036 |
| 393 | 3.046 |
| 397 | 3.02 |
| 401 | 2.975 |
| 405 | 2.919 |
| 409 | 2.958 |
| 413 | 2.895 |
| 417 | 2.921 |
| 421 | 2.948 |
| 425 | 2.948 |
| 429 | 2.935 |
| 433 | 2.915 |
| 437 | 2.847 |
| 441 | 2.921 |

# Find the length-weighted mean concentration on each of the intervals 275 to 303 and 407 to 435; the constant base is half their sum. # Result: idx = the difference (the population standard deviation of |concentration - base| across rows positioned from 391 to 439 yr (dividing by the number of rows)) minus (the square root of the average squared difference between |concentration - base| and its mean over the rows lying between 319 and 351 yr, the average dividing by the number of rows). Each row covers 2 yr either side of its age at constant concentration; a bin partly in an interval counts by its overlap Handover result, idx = 0.04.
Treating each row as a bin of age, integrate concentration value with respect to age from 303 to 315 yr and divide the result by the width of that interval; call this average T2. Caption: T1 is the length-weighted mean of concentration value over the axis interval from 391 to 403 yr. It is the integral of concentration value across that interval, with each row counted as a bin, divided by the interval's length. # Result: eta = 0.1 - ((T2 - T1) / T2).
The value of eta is 0.05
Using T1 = 3.01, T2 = 3.19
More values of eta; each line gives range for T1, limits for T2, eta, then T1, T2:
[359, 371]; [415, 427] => 0.17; 3.16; 2.94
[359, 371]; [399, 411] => 0.17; 3.16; 2.95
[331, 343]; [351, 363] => 0.09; 3.14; 3.16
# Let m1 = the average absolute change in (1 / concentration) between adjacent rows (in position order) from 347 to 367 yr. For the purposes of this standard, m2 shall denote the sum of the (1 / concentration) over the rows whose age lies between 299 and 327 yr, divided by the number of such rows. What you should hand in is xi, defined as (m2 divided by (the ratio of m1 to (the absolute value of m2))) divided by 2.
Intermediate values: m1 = 0.0043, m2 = 0.3165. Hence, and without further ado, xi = 11.6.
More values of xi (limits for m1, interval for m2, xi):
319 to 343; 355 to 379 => 33.7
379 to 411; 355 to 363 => 11.3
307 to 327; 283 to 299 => 16.5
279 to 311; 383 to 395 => 15.5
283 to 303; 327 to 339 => 14.9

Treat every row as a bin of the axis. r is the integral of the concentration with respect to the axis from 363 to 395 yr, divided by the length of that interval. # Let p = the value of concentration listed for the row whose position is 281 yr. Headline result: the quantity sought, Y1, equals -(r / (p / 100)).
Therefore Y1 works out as -93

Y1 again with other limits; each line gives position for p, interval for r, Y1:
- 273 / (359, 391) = -89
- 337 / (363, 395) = -98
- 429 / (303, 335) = -107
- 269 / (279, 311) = -94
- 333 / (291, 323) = -103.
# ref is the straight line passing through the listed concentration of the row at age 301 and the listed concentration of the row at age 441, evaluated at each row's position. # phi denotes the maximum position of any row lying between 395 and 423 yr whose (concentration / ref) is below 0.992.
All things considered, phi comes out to 417 yr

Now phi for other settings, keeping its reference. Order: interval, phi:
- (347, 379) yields 373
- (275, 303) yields 297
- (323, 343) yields 337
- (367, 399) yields 373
